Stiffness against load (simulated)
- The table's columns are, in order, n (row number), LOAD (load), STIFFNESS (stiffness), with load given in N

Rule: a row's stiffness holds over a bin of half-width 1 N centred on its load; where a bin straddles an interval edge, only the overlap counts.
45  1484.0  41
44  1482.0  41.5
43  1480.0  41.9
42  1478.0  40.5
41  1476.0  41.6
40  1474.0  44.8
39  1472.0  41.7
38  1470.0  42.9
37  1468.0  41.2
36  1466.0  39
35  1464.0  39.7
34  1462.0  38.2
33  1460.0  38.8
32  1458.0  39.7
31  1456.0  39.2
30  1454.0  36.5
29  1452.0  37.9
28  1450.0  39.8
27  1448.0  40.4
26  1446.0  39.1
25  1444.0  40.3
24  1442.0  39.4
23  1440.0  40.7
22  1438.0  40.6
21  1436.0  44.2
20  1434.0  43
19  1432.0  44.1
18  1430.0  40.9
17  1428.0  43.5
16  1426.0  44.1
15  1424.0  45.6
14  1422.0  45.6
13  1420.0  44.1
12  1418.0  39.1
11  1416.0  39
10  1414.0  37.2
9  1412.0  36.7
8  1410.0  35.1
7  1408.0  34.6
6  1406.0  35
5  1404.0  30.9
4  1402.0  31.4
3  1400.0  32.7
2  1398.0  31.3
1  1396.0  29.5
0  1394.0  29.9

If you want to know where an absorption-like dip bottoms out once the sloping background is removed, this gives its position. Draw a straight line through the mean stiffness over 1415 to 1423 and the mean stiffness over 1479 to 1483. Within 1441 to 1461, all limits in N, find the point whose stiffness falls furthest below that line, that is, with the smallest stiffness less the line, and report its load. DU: 1454.0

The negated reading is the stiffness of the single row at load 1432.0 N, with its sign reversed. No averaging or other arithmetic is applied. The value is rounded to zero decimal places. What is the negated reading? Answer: -44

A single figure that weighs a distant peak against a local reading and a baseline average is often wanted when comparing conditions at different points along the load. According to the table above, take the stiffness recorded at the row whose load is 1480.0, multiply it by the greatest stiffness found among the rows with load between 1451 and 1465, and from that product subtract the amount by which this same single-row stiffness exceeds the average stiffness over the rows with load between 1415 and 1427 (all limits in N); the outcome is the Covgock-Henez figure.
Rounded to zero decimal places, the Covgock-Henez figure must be 1664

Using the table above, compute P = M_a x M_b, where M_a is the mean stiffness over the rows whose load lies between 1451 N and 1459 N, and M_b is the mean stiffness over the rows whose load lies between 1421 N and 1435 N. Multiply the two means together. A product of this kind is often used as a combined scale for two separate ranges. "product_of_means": 1680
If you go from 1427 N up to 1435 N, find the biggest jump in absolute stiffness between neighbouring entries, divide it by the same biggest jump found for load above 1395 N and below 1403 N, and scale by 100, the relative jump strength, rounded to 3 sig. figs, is 178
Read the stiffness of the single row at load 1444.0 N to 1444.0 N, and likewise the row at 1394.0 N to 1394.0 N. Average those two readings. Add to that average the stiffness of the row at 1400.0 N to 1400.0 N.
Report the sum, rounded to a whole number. 68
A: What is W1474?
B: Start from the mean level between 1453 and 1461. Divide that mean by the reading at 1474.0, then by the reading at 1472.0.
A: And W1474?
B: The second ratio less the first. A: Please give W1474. 0.1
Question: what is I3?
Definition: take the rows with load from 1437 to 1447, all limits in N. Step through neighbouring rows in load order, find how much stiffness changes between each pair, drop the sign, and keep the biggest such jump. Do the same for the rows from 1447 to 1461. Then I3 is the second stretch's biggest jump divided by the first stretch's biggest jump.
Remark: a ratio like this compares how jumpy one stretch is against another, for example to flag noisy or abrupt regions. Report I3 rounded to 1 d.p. 2.1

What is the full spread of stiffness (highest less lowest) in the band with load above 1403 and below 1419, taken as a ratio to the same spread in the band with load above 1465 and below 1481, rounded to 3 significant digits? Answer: 1.41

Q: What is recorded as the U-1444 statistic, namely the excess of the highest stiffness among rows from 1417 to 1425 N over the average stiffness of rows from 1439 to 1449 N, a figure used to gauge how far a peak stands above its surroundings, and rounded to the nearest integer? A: 6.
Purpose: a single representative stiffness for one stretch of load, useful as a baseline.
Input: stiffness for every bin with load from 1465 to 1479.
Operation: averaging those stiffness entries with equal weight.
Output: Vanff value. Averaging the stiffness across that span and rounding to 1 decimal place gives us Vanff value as 41.7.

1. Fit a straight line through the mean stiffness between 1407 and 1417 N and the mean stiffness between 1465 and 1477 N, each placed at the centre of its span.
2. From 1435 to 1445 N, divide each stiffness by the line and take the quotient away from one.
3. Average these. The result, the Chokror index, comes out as -0.05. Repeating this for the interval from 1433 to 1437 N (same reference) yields -0.13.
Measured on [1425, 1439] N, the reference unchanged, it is -0.12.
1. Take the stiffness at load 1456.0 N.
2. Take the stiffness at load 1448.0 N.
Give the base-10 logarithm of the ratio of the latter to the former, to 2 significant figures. 0.013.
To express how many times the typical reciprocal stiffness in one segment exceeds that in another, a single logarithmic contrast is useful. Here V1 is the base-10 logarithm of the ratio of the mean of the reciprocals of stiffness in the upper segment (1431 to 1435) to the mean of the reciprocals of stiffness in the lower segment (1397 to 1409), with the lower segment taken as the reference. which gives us -0.13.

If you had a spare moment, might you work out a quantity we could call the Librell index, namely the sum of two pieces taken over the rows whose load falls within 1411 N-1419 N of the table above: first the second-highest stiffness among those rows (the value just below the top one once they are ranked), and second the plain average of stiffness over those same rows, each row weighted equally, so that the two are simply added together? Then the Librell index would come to 77.0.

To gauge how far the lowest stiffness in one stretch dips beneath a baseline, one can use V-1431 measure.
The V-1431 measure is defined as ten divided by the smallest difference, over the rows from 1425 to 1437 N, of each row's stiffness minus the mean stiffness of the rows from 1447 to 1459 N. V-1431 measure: 5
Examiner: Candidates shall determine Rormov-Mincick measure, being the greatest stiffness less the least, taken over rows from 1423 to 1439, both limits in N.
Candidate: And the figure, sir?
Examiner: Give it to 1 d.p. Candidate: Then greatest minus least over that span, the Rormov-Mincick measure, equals 5.0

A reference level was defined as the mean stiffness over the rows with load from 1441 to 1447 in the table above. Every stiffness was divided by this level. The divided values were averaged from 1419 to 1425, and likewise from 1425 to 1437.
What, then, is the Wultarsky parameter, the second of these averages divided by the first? 0.96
